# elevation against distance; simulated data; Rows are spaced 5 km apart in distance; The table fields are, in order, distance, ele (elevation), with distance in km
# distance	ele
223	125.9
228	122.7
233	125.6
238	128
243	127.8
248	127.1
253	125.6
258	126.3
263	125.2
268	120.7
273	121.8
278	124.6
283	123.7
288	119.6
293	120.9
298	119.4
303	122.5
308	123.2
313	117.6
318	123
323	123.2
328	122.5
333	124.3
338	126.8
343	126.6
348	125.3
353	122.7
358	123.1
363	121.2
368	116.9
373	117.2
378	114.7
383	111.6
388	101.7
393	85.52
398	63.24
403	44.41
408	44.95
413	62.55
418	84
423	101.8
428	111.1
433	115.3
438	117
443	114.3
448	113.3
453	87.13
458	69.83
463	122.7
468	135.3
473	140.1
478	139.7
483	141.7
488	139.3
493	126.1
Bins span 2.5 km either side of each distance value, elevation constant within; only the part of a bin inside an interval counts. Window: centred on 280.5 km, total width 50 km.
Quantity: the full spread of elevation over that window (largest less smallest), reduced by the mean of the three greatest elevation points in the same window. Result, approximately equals -118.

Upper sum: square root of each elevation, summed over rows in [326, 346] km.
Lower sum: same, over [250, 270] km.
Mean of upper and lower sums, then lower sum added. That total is 89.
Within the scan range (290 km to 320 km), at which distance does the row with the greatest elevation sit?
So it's 308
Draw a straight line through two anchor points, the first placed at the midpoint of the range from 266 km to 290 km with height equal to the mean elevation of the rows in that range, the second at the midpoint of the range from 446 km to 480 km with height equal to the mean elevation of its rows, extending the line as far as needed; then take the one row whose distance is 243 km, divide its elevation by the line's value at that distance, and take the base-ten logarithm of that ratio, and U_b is 0.015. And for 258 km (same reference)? 0.012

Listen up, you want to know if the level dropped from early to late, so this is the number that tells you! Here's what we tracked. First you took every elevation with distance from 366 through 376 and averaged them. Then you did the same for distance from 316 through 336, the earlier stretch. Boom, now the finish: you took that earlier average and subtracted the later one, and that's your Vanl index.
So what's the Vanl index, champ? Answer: 6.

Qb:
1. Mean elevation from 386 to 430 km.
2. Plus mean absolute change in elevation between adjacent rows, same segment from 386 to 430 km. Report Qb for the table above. 93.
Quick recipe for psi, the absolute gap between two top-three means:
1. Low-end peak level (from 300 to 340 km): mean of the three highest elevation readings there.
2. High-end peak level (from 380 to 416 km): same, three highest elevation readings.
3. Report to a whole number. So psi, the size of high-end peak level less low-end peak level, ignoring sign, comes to 25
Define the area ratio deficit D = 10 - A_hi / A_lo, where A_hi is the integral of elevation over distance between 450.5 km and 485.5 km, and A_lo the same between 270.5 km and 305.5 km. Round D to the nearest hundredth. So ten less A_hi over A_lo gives 9.02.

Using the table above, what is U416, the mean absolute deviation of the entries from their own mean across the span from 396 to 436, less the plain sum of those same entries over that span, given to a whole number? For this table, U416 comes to -603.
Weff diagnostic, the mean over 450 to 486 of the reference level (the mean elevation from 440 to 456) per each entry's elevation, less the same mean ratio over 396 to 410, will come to -1.18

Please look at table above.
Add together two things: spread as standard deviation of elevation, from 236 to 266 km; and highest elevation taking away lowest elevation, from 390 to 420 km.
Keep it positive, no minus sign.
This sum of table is 42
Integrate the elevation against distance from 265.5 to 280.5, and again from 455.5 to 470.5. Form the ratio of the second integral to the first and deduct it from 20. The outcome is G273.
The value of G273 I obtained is 19.1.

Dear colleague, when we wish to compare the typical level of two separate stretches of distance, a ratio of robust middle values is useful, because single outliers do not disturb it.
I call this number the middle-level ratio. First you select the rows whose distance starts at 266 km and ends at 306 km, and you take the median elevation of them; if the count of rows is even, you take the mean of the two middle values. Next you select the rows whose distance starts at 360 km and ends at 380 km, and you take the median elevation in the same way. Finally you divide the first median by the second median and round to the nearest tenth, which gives 1.0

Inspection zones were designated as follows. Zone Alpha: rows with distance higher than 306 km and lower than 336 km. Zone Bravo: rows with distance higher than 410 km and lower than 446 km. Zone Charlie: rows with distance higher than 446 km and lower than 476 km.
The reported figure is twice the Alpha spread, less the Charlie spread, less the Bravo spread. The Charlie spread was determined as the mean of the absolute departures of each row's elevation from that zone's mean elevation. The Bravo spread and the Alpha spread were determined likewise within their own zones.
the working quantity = -35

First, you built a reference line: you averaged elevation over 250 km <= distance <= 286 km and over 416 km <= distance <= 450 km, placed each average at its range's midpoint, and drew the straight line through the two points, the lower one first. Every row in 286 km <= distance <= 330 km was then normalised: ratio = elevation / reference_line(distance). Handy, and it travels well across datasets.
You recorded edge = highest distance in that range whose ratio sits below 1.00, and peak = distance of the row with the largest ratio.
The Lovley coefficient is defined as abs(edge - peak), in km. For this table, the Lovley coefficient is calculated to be 10 km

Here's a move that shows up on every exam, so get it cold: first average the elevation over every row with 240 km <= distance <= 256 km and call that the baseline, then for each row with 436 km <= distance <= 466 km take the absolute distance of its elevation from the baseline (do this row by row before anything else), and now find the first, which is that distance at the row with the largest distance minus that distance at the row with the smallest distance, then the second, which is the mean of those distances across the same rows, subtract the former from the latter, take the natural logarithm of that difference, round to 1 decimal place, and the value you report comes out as 3.3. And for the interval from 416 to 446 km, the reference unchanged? 3.9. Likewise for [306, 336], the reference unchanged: 1.7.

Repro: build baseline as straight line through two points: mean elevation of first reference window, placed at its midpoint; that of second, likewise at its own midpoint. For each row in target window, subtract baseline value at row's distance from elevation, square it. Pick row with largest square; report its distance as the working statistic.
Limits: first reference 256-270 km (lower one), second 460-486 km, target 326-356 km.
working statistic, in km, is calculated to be 353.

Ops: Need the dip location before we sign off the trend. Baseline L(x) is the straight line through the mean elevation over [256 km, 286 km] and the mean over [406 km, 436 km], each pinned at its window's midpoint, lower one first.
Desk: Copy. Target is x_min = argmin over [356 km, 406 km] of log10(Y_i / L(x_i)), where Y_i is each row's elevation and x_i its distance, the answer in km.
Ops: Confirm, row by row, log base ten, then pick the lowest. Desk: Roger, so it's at 403 km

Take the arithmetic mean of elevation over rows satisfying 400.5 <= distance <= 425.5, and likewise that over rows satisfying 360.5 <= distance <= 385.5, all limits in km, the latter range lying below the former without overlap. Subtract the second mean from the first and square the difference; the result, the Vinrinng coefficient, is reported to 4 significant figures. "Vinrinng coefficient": 2379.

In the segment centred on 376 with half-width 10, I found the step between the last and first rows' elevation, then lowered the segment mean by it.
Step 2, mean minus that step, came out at 120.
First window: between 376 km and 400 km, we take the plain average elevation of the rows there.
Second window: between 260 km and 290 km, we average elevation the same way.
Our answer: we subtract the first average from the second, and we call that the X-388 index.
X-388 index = 27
